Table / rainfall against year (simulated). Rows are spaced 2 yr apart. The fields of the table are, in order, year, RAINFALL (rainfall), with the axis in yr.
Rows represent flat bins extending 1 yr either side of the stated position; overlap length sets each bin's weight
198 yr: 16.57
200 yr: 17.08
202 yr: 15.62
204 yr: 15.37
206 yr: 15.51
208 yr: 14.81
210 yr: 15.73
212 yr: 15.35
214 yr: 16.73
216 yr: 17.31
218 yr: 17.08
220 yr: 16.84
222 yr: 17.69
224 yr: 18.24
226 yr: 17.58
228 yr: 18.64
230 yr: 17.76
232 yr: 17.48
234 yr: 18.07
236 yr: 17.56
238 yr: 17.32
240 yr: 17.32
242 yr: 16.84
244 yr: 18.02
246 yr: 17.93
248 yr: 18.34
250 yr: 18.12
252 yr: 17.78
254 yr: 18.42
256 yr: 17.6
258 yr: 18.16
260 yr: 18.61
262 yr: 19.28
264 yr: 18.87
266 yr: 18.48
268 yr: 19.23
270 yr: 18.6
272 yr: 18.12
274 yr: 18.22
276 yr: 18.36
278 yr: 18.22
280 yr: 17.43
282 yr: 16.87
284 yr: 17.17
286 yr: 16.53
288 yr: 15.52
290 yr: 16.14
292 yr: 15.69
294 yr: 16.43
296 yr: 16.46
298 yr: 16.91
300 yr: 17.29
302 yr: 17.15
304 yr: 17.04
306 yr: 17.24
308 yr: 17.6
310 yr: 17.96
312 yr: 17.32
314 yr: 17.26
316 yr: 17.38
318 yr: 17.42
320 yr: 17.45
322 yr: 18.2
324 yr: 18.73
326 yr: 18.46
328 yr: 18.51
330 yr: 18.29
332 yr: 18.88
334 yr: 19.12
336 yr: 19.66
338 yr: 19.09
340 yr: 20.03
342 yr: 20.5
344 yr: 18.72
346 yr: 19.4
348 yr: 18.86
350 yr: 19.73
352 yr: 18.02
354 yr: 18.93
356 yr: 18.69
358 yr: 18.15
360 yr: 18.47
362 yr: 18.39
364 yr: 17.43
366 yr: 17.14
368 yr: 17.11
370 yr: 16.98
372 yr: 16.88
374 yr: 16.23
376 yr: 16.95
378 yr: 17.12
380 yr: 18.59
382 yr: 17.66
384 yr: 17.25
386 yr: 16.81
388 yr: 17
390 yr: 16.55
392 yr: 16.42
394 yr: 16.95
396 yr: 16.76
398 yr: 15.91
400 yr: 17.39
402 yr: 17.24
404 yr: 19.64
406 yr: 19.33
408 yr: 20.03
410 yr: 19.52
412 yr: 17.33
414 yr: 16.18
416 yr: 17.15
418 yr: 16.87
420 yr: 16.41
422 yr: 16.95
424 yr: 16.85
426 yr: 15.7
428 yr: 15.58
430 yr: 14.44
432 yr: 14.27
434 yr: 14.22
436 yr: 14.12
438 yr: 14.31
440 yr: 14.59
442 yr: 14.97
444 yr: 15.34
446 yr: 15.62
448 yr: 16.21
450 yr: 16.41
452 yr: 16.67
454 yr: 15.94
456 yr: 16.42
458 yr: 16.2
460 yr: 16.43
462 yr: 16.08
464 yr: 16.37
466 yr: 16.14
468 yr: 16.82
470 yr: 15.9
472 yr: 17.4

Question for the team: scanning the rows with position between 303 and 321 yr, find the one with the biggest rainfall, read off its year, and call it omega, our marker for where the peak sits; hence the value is 310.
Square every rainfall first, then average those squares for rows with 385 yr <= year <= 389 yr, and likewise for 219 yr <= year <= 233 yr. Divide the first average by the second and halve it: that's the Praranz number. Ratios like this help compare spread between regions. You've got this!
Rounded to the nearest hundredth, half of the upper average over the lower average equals 0.45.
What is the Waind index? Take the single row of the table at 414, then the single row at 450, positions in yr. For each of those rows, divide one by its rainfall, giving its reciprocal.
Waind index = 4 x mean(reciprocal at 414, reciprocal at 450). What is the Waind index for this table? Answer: 0.245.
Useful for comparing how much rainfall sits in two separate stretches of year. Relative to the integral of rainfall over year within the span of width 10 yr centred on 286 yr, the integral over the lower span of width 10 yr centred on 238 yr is 1.06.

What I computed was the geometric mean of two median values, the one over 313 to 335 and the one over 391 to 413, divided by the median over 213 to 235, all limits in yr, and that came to 1.01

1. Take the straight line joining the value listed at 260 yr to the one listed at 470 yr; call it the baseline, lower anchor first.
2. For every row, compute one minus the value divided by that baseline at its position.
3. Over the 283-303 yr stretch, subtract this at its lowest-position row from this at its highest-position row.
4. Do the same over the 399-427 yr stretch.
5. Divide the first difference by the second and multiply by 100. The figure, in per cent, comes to -13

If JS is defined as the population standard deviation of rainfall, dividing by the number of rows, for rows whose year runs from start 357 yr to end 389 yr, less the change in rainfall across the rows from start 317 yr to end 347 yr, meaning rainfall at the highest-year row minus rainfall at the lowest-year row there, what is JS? -1.3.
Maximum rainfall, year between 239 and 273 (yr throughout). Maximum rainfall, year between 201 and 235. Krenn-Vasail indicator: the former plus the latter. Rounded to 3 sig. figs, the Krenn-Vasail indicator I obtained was 37.9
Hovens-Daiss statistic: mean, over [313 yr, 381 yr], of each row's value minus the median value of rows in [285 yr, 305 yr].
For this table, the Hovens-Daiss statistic 1.8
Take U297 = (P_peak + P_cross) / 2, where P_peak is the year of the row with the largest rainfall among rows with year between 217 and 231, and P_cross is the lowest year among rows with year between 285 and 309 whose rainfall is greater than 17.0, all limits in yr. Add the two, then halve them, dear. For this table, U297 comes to 264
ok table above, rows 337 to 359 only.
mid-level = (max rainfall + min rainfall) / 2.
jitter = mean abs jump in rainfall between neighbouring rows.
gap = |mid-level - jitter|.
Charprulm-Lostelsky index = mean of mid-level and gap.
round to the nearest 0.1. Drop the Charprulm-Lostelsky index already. 18.8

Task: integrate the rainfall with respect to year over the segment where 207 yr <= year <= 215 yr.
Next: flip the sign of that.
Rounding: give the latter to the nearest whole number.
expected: -125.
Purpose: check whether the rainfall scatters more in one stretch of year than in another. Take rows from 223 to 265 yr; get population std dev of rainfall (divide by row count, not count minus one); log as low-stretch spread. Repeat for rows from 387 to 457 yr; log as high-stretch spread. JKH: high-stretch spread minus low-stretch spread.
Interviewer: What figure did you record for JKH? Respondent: 0.9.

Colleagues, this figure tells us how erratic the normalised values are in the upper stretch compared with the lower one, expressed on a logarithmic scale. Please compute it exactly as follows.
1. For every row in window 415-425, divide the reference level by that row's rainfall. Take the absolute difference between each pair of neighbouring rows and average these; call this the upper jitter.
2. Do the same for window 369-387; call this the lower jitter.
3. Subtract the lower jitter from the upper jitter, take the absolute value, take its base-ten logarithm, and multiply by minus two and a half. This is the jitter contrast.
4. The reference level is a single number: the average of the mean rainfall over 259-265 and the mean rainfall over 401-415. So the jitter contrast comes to 4.6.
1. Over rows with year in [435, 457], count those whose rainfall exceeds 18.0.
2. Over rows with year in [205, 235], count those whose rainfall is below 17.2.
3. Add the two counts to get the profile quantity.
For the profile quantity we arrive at 7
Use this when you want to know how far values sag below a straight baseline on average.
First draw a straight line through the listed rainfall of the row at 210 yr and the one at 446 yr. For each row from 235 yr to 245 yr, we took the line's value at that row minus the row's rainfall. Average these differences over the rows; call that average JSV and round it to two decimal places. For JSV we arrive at -1.70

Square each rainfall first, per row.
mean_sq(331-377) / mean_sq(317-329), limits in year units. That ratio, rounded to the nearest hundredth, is 1.03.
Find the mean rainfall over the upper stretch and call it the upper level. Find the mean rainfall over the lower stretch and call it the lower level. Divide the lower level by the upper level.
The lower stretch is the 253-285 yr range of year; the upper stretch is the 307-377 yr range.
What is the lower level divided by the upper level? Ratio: 1.00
